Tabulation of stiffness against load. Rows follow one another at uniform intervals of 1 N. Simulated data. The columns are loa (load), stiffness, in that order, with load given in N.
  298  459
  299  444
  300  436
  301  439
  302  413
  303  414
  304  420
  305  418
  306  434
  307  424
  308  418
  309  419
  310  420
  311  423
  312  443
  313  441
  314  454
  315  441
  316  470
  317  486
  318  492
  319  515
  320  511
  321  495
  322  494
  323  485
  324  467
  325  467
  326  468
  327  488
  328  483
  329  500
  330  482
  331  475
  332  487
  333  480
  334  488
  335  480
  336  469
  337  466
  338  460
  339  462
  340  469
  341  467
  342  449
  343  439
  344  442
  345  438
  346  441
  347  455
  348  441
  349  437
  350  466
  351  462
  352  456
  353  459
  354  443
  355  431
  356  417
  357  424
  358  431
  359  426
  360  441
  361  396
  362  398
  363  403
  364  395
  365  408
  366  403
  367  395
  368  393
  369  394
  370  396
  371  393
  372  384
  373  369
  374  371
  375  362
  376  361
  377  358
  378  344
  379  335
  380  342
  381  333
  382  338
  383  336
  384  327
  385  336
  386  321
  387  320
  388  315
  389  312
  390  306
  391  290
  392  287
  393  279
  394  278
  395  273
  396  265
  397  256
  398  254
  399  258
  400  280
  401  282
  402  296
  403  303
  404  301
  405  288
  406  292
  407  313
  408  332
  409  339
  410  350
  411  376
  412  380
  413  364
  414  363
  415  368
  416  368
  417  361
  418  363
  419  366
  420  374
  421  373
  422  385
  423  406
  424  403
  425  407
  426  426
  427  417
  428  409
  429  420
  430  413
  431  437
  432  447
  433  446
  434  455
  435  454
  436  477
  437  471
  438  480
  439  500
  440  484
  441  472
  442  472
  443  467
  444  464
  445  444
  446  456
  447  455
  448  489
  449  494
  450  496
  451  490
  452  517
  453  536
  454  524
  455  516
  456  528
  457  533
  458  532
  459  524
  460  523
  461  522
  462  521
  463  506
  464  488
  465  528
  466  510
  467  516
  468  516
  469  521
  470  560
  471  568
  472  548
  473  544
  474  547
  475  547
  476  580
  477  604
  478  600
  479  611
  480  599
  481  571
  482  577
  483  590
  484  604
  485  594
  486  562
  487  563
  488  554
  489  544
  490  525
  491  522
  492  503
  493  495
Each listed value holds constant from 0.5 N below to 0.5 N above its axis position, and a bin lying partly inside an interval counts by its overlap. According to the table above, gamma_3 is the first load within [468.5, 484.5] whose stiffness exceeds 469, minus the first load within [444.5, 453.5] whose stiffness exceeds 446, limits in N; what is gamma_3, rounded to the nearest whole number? 23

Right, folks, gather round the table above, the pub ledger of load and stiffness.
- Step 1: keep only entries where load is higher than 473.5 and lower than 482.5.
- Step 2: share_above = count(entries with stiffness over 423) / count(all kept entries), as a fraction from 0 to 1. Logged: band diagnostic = 1.00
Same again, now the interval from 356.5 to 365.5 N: 0.44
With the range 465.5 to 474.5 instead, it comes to 1.00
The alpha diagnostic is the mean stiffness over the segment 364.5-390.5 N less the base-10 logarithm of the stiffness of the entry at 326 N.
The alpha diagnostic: 353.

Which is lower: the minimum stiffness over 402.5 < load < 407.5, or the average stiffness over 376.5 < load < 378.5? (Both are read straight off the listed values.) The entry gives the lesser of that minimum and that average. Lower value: 288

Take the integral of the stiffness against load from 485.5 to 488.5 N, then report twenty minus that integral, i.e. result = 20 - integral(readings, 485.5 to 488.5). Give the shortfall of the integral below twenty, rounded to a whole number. -1659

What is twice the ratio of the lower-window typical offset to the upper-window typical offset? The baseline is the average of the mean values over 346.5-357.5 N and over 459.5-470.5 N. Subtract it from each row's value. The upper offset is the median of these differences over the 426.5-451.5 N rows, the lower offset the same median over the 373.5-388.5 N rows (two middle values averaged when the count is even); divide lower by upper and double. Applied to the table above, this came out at 16.3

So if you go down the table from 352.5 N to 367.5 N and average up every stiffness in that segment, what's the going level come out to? 418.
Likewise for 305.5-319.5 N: 449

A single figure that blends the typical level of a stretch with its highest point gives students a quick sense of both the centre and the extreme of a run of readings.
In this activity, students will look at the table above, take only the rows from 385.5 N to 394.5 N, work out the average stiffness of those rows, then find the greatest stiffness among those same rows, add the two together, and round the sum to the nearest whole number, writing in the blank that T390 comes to 622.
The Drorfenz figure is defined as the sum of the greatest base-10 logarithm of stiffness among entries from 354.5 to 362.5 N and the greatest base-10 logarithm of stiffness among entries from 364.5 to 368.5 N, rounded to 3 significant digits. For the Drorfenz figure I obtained 5.26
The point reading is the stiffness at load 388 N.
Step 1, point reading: 315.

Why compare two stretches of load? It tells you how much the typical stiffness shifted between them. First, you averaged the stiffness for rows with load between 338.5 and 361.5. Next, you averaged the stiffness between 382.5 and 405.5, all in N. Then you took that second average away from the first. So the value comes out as 149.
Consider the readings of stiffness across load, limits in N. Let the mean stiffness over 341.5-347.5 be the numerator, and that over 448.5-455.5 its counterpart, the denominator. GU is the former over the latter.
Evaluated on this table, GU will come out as 0.87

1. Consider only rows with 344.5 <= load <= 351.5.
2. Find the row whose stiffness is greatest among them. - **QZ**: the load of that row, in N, 350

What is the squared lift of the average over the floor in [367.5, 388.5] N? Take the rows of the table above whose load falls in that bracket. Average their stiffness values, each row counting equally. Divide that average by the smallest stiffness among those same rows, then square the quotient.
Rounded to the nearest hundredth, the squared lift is 1.26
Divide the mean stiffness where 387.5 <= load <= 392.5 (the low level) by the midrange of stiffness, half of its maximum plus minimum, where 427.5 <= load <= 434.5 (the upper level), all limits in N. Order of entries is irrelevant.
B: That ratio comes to 0.7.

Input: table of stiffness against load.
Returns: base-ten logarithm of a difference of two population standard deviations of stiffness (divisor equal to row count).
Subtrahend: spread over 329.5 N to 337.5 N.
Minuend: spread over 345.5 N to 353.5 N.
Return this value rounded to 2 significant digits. 0.45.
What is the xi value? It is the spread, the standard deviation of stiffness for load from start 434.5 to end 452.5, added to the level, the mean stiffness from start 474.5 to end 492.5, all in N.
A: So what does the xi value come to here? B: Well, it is 588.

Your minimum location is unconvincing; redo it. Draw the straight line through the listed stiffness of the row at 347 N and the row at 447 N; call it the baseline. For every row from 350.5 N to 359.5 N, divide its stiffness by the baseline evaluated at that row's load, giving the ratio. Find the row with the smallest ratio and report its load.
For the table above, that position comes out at 356 N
